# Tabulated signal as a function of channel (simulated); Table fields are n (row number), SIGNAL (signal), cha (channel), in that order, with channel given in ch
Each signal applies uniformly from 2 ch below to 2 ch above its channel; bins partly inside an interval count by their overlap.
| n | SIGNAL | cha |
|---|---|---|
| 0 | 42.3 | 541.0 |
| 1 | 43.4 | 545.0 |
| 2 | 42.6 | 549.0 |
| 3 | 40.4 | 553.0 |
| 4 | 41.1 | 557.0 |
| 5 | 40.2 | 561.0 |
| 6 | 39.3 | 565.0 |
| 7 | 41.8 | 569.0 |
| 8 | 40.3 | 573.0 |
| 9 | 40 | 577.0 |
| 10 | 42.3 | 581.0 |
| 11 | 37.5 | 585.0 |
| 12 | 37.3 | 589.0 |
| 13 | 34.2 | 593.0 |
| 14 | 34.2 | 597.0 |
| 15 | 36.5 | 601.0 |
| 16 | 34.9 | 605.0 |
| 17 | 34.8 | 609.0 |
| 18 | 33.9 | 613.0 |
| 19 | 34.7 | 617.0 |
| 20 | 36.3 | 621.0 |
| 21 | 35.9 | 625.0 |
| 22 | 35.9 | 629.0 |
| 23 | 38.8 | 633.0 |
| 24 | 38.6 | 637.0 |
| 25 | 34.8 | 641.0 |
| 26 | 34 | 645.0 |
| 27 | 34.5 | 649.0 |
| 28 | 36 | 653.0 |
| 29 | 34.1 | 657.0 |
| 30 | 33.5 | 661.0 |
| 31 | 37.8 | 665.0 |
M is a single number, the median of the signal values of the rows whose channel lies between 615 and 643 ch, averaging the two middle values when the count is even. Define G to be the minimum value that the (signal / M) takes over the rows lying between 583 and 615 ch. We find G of 0.94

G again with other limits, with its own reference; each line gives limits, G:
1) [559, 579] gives 1.09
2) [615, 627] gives 0.97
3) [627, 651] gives 0.95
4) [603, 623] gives 0.94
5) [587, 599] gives 0.95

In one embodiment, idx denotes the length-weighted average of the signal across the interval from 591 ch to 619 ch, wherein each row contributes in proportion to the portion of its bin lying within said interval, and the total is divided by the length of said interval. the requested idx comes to 35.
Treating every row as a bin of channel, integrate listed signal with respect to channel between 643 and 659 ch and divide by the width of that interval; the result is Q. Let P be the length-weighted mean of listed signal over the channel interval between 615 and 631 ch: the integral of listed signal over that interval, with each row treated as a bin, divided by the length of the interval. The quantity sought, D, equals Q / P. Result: 0.97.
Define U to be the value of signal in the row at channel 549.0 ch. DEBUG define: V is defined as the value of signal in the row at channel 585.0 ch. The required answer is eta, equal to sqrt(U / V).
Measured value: 1.07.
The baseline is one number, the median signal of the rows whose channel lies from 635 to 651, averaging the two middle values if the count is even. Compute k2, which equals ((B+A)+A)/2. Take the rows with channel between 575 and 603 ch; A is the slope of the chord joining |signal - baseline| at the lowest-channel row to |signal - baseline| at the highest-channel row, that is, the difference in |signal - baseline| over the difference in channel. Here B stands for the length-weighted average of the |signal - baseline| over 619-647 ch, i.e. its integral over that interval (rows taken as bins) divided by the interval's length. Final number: 0.8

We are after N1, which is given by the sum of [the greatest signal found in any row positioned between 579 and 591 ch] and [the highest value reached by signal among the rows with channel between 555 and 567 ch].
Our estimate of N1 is 83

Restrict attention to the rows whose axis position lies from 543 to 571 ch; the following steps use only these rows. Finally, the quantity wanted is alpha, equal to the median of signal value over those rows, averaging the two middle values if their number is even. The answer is 41.1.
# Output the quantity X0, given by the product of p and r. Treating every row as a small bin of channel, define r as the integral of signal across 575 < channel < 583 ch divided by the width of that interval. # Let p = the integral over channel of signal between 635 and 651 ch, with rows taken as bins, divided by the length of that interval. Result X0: 1460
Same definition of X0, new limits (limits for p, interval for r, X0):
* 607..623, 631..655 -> 1261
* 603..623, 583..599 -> 1250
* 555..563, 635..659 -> 1436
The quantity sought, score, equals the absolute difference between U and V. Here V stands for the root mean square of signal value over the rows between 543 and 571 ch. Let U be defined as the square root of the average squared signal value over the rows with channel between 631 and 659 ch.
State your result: 5.4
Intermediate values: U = 35.9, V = 41.3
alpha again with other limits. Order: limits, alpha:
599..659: 34.9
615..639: 36.1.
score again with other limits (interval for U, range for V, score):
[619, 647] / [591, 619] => 1.6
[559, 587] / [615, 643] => 3.8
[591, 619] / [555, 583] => 6.0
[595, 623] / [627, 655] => 1.1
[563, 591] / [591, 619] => 5.1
